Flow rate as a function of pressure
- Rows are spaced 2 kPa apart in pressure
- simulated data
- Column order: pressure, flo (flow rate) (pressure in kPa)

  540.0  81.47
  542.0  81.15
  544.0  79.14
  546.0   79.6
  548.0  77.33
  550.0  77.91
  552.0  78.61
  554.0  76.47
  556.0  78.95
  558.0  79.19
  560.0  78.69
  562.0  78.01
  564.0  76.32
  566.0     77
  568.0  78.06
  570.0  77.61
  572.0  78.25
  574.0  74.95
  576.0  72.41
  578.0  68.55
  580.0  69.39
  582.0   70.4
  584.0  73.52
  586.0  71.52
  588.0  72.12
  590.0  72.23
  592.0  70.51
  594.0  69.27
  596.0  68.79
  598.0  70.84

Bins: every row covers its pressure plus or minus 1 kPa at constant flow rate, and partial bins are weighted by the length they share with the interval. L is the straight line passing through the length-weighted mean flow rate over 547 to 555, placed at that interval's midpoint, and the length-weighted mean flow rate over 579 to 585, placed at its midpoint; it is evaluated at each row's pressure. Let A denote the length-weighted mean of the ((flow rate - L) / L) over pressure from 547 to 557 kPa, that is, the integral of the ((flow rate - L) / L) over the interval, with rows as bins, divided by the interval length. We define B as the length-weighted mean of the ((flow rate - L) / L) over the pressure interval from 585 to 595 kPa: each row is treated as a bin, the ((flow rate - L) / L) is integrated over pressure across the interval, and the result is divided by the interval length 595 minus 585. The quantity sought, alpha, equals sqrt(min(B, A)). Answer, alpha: 0.080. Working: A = 0.006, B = 0.024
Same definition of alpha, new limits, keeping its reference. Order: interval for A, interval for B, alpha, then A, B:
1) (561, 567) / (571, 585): 0.087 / 0.030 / 0.008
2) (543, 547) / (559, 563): 0.083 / 0.007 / 0.038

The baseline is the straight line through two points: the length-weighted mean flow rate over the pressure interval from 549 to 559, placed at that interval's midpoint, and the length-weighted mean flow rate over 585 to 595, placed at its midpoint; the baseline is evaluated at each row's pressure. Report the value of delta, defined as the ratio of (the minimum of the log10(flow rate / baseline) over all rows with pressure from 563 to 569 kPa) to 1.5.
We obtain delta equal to 0.000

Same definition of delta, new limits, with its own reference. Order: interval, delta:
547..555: -0.008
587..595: -0.004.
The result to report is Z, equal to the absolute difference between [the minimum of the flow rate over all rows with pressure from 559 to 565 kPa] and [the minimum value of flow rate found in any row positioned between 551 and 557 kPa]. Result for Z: 0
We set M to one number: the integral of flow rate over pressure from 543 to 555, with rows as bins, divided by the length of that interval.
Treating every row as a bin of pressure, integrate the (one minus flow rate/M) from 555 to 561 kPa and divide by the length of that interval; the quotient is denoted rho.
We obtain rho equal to -0.010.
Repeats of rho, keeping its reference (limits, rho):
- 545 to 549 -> -0.004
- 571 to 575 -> 0.020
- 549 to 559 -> -0.001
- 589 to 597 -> 0.102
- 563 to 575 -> 0.015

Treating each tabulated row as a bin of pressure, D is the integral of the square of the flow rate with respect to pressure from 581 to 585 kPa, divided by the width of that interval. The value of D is 5181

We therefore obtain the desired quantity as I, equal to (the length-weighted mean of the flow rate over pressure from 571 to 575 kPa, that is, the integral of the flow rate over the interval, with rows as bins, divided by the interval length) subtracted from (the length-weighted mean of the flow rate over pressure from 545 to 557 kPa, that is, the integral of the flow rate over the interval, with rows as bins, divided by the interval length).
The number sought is 1.5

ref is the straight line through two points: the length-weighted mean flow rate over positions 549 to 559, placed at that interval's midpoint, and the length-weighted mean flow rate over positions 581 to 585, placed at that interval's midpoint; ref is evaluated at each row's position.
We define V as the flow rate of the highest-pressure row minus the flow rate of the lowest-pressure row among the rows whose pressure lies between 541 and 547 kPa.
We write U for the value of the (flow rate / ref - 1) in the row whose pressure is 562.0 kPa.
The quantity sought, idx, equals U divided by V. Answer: -0.0128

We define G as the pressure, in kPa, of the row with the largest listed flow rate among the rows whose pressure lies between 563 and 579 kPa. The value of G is 572.0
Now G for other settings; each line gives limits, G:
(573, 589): 574.0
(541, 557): 542.0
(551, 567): 558.0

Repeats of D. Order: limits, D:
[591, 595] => 4885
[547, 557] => 6062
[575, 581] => 4919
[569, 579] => 5541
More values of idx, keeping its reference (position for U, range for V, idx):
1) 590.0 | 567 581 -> -0.0029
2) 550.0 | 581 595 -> 0.0132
